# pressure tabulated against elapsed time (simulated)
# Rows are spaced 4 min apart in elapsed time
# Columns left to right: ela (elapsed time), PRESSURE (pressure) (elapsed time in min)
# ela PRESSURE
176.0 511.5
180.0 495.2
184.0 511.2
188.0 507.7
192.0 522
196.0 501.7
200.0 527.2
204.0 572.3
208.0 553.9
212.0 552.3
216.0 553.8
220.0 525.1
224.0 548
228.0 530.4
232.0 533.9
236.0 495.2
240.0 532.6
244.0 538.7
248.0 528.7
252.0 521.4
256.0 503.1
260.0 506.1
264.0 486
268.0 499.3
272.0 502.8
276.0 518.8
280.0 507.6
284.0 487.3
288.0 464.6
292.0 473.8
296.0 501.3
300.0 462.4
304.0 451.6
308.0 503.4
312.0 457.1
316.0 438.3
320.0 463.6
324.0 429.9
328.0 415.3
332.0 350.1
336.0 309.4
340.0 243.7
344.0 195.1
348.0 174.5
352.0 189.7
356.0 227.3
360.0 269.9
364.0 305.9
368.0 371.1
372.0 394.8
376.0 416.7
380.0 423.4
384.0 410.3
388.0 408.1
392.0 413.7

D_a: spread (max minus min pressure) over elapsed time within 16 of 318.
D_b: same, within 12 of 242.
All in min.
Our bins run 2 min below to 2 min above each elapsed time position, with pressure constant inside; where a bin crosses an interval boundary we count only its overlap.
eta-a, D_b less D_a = -110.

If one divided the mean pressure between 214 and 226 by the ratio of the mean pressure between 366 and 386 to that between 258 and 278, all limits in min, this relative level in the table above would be 676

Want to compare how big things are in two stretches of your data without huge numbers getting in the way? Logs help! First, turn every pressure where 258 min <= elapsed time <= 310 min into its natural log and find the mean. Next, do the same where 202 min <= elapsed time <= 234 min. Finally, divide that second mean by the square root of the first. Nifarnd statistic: 2.53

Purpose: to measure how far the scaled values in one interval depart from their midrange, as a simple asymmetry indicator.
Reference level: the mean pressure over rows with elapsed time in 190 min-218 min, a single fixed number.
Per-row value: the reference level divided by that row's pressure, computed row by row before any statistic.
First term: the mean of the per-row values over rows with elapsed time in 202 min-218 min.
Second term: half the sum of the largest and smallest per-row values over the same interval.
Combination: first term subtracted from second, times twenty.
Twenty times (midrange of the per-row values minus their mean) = -0.14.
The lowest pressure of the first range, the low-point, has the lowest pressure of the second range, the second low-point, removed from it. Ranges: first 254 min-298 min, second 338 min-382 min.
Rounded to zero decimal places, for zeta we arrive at 290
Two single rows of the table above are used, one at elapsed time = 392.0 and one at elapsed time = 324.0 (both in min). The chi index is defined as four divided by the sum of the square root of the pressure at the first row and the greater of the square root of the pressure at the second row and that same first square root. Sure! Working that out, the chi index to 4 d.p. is 0.0974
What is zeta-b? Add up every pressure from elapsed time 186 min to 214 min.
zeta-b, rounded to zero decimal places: 3737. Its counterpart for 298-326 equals 3206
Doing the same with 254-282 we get 3524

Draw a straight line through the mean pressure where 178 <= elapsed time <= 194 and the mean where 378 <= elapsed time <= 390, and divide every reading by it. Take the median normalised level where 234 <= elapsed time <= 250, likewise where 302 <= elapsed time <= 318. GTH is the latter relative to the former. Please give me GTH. 0.91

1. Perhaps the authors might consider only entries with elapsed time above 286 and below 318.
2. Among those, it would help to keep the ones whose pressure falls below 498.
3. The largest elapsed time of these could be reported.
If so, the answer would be 316.0 min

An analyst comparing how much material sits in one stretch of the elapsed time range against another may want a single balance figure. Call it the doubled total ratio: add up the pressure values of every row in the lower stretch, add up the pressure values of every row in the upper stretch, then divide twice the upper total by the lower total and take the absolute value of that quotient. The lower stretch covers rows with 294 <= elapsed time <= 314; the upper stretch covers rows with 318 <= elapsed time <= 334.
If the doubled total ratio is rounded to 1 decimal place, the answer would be 1.4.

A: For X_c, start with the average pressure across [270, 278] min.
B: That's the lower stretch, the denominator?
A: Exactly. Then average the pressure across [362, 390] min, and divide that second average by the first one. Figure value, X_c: 0.76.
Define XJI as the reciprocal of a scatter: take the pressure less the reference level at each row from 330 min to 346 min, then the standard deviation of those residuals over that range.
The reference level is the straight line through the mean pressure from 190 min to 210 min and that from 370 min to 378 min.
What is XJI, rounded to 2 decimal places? 0.02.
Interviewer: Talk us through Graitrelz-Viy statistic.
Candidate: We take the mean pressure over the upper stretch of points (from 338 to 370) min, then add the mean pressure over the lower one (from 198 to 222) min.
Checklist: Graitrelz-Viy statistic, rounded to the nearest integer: 795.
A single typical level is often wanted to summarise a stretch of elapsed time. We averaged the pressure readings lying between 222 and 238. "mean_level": 527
